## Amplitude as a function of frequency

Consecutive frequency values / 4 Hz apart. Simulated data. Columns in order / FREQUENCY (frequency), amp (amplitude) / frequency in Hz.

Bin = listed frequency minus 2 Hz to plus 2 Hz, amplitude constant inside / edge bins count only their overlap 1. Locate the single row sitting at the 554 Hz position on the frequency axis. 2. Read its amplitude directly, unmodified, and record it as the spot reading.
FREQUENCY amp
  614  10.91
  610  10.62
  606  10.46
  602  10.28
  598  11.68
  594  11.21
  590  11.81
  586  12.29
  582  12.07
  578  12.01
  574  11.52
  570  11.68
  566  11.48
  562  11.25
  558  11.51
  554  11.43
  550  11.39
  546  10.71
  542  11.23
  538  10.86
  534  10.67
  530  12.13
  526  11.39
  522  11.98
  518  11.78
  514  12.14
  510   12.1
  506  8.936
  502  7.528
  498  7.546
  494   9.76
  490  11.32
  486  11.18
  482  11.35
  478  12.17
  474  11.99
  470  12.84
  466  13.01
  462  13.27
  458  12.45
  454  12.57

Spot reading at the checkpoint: 11.43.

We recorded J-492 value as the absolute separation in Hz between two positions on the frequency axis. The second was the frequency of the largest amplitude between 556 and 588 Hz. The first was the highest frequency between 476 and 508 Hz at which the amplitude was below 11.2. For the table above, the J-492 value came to 80 Hz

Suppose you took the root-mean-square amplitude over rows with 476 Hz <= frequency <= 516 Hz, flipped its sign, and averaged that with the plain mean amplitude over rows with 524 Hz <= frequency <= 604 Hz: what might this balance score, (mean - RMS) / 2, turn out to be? 0.44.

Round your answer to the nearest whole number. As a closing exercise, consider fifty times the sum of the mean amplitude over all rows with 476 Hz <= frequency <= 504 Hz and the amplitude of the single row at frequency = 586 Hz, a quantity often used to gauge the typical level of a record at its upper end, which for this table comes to 1121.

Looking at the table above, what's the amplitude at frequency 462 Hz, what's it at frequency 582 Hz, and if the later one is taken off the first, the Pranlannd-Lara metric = 1.20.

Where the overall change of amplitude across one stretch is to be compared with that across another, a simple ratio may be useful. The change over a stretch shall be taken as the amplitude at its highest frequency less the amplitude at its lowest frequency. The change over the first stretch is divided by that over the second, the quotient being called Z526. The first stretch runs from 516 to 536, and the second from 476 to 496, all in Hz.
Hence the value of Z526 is 0.46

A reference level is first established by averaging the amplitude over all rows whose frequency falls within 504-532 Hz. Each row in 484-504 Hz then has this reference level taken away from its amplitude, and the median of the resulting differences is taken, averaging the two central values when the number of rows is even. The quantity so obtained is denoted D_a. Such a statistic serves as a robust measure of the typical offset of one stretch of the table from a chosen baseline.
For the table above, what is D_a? -1.7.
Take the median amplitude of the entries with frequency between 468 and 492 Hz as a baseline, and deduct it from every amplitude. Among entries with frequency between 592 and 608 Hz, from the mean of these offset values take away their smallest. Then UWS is 0.63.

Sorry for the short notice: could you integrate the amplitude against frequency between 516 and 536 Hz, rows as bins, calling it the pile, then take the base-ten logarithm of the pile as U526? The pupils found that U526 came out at 2.37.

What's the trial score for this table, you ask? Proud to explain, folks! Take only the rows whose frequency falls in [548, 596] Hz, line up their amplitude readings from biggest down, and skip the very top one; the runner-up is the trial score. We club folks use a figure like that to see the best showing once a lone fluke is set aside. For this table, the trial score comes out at 12.07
